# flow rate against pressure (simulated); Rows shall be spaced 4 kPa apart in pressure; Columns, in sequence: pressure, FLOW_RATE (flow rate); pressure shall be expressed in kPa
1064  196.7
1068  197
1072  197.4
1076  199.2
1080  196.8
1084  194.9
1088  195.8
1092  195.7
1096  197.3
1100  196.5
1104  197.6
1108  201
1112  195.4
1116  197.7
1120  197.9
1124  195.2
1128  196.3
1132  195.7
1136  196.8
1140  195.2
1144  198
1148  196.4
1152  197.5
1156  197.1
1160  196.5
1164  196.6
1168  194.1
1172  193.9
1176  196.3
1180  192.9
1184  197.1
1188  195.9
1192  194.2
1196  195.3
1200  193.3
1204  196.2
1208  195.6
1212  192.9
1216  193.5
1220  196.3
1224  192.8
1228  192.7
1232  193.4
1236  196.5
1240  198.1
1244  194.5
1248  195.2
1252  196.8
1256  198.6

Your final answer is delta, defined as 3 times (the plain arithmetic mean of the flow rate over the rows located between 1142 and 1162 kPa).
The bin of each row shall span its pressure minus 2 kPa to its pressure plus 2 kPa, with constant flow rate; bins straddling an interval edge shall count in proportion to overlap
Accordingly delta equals 591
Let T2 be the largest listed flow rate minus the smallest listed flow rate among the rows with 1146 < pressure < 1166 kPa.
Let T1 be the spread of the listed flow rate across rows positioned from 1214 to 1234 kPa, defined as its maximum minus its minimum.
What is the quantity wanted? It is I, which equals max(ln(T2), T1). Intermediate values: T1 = 3.6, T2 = 1.1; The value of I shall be 3.6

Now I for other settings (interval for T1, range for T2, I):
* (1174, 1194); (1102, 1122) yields 4.2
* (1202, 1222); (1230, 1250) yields 3.4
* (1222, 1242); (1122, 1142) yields 5.4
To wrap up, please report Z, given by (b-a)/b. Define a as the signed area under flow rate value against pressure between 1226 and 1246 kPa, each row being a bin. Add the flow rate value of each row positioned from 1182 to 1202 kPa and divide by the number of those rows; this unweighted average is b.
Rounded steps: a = 3901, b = 195.2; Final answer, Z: -19.0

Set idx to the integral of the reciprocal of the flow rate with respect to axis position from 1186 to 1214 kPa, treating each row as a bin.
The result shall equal 0.14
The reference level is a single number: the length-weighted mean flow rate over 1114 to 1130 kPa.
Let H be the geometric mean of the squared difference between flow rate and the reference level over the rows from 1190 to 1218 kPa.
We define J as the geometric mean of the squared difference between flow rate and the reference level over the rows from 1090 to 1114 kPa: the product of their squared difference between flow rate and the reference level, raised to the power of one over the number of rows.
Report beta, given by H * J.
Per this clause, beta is 3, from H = 3.86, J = 0.9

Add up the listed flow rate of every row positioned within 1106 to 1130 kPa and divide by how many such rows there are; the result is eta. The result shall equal 197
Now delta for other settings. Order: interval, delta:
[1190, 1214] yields 584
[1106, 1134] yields 591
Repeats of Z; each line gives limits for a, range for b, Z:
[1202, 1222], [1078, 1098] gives -18.9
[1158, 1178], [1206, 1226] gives -19.1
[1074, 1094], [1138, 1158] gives -19.0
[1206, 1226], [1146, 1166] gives -18.7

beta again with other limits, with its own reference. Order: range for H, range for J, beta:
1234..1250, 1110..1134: 1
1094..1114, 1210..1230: 5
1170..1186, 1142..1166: 0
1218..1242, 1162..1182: 3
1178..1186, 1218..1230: 5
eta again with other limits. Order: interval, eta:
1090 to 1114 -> 197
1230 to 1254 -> 196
